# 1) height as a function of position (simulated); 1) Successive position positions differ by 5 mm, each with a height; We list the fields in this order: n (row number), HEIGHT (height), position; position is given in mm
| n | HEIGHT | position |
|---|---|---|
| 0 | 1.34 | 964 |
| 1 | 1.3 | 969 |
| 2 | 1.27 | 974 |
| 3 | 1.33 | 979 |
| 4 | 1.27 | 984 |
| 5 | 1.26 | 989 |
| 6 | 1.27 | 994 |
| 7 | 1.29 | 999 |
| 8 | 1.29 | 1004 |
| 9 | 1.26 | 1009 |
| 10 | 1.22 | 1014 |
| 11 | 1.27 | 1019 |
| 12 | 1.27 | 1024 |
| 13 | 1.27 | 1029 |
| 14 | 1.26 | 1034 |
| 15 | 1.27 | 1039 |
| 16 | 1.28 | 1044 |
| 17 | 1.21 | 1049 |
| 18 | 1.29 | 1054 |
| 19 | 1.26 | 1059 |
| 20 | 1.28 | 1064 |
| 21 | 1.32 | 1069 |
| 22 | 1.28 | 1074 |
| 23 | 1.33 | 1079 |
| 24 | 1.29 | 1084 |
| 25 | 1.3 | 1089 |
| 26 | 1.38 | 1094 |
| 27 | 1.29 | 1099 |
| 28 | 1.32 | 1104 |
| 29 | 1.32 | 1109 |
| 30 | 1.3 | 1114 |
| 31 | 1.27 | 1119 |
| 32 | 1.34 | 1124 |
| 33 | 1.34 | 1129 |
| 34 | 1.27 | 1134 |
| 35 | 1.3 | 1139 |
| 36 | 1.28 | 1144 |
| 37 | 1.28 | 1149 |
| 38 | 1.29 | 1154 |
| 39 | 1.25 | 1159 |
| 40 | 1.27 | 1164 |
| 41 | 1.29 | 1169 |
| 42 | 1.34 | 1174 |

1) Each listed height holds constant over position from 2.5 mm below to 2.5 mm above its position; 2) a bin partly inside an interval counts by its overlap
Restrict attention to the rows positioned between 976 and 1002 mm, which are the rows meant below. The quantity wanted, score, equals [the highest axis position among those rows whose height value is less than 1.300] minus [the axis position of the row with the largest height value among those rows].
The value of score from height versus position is 20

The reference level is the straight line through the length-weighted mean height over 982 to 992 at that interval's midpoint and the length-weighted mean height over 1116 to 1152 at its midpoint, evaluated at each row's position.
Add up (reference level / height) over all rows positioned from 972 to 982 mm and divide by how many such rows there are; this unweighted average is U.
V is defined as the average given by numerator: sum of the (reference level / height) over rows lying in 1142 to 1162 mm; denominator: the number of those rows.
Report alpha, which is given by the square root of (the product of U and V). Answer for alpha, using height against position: 1.00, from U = 0.97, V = 1.02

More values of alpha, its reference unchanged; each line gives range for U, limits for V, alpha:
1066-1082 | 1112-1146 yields 0.99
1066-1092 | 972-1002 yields 0.99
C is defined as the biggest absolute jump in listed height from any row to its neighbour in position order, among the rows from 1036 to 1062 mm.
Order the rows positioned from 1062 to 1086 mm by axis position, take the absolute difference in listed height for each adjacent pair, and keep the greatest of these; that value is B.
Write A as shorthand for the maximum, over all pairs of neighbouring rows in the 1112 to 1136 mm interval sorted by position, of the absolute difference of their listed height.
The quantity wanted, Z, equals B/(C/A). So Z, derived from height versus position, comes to 0.044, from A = 0.070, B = 0.0500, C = 0.0800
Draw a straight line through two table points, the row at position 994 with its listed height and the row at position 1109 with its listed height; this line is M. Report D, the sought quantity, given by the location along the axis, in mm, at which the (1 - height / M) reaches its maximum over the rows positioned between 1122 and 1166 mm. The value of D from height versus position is 1159 mm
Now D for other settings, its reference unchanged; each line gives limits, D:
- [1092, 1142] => 1134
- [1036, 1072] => 1049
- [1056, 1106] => 1059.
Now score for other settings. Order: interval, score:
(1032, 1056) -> 0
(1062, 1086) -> 5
